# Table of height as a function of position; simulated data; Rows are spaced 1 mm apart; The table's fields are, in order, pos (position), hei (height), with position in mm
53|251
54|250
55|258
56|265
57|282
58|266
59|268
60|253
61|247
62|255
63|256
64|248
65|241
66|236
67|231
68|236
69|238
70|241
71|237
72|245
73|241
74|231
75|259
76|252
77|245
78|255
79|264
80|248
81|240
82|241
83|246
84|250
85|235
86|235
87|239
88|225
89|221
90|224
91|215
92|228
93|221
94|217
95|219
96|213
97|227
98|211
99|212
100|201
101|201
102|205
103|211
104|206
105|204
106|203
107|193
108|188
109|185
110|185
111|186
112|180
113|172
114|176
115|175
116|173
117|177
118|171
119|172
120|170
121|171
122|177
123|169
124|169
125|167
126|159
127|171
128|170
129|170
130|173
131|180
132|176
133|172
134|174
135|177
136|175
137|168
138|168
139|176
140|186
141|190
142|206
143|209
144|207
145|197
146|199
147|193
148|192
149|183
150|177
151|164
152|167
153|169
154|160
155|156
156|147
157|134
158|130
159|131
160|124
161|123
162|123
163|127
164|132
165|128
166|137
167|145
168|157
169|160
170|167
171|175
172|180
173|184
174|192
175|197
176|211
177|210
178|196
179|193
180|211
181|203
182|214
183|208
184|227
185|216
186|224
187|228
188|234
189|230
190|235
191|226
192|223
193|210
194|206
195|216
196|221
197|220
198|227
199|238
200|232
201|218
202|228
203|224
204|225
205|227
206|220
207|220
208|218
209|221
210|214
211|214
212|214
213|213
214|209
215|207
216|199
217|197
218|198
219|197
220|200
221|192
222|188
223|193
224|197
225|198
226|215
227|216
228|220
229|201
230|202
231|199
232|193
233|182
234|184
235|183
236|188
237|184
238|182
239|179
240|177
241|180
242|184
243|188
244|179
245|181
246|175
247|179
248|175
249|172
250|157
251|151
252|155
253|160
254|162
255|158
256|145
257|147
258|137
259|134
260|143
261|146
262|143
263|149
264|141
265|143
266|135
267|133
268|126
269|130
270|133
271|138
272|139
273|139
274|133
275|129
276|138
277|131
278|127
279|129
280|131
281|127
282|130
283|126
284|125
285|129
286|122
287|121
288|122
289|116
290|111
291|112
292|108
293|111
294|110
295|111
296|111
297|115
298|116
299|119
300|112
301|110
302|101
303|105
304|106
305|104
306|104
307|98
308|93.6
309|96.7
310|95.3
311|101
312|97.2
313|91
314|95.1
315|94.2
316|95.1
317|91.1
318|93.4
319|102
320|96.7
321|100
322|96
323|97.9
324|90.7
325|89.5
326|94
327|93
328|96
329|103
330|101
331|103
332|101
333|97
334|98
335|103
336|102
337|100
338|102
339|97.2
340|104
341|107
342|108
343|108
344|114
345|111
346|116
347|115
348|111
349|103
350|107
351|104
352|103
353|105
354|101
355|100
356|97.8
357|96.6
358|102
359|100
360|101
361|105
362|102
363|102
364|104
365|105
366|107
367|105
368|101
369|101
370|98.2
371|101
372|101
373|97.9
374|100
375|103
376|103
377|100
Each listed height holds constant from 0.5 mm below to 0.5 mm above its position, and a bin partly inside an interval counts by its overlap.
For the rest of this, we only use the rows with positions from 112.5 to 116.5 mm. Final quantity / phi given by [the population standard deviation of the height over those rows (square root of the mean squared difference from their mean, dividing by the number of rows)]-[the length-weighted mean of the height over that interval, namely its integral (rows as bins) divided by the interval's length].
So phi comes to -172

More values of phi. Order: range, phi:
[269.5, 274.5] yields -134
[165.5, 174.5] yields -149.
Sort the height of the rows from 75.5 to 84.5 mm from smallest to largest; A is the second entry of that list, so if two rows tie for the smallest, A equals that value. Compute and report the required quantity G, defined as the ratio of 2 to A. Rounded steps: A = 241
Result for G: 0.008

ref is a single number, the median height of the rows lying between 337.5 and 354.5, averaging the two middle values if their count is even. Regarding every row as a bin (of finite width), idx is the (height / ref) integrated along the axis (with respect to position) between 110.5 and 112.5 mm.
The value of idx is 3.42 mm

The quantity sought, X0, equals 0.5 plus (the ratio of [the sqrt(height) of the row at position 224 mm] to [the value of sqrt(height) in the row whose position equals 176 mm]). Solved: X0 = 1.47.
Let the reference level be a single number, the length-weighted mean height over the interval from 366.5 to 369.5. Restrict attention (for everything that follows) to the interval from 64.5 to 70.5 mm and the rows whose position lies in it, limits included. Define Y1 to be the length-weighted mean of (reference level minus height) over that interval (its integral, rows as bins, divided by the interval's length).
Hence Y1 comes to -135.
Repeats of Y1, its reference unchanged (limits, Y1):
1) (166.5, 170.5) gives -55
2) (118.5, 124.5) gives -69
